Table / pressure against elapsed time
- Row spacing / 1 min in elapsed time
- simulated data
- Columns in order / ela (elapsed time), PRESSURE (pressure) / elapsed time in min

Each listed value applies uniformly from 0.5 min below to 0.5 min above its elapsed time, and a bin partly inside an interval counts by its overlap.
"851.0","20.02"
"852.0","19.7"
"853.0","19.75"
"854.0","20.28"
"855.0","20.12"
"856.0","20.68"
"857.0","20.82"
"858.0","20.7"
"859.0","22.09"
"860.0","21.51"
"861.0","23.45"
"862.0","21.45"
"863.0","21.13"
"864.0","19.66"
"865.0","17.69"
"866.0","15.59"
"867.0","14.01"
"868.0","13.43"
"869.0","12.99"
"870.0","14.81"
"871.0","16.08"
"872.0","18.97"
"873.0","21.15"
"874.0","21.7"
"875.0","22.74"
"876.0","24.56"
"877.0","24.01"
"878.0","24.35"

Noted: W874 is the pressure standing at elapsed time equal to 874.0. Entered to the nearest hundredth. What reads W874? 21.70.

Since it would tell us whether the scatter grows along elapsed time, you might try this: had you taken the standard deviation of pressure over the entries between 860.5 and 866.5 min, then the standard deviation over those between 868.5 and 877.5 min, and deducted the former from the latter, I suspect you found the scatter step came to 1.36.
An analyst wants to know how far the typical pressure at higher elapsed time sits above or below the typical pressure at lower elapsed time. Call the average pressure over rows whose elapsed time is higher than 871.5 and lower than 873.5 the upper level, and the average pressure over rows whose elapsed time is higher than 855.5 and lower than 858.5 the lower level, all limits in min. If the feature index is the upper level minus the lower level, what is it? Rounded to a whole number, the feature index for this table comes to -1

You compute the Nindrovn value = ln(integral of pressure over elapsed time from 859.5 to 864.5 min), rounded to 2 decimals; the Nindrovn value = 4.67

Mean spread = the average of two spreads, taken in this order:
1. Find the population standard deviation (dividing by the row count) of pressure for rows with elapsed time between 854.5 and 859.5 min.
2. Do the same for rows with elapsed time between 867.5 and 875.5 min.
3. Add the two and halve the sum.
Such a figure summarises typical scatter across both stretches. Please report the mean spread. 2.1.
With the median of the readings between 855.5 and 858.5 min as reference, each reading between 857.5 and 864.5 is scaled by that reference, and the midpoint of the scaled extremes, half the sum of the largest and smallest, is 1.04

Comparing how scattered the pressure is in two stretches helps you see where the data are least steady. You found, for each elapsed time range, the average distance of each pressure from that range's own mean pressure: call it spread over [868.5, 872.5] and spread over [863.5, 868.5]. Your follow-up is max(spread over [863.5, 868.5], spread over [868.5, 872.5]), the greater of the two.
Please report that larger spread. 2.1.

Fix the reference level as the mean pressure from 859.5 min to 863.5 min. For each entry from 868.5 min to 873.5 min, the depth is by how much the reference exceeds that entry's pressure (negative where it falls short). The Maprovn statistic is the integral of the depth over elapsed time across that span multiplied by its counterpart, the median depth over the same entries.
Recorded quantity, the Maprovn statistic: 148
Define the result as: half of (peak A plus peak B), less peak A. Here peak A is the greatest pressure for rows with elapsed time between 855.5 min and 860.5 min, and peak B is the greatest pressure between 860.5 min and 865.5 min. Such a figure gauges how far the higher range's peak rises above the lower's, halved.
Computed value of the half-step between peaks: 0.7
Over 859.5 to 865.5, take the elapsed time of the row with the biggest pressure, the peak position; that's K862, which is 861.0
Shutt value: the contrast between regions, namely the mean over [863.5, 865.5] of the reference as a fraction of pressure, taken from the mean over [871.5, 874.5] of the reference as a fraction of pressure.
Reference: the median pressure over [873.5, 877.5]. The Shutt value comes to -0.12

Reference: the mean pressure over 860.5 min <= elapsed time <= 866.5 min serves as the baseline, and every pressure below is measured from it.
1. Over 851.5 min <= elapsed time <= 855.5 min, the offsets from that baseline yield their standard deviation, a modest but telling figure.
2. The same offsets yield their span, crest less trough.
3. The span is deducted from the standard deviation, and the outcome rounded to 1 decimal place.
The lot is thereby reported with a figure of -0.3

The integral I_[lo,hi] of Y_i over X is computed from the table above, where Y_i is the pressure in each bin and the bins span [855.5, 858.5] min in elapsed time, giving 62.2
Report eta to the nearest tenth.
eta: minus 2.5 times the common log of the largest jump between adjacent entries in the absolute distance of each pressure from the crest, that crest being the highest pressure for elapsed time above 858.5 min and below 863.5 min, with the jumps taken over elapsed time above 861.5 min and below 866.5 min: -0.8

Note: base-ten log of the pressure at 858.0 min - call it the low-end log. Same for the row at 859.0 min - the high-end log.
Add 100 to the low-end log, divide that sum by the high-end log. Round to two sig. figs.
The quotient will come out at 75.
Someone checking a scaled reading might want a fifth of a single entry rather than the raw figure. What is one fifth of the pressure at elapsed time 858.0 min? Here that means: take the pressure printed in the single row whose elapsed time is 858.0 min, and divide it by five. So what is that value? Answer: 4.1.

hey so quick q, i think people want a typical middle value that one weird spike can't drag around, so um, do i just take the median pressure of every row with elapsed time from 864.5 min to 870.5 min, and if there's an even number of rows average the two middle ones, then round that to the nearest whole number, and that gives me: 14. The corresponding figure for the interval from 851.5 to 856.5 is 20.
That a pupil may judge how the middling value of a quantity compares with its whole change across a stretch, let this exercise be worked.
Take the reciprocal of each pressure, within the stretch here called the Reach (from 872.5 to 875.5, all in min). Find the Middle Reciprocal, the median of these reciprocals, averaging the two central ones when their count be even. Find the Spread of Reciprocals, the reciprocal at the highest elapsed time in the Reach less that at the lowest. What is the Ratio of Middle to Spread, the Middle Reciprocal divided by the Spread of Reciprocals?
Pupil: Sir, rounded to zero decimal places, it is -14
